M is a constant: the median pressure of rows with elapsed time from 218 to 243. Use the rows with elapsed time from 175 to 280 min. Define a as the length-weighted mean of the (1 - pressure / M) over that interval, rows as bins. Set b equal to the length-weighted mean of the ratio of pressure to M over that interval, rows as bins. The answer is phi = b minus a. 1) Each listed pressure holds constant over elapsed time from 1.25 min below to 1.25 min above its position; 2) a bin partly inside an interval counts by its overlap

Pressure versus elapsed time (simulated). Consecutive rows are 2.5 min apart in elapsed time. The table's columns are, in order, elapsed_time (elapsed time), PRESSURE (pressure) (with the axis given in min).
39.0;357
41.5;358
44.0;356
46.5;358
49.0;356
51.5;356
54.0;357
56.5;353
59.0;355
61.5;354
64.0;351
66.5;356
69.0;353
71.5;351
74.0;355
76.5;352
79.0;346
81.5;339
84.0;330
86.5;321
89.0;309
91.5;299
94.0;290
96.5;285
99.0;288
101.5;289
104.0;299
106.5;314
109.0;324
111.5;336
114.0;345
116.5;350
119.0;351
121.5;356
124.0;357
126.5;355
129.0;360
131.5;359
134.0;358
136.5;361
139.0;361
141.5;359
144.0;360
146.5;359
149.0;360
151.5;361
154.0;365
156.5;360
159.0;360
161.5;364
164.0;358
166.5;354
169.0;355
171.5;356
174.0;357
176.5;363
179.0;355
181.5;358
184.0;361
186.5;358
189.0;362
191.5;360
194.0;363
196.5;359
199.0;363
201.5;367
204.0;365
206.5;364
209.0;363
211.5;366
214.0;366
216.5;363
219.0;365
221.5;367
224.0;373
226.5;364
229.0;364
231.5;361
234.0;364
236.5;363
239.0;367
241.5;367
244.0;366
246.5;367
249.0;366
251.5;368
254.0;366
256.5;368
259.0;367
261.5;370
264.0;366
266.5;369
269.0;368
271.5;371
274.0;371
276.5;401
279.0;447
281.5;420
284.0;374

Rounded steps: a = -0.008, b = 1.008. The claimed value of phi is 1.02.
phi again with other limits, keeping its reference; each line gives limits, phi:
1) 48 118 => 0.82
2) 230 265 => 1.01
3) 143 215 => 0.98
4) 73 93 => 0.81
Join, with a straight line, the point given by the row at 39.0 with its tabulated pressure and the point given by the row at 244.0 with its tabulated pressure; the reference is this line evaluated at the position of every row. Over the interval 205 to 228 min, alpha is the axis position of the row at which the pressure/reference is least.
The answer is 216.5 min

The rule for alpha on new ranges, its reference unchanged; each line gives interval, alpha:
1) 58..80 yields 79.0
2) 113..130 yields 114.0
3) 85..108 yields 96.5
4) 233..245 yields 236.5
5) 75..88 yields 86.5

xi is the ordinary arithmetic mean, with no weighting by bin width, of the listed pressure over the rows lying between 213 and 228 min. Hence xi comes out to 366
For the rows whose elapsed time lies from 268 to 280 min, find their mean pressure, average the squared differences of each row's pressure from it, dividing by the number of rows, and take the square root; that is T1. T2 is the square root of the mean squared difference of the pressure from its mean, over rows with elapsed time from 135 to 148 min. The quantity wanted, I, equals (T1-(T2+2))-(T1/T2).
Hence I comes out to -6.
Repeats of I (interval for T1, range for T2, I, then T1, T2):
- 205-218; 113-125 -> -5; 1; 4.4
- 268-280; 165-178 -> 15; 30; 3.2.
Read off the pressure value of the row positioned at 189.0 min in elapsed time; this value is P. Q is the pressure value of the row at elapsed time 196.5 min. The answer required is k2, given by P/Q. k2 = 1.01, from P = 362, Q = 359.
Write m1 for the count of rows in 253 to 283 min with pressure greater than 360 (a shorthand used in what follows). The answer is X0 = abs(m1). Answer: 12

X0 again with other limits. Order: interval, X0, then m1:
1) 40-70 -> 0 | 0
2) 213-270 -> 23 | 23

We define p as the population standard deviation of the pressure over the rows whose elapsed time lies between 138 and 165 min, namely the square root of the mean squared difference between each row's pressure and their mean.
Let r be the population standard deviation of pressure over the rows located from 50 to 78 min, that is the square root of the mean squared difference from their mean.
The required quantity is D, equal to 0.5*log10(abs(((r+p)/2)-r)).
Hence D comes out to -0.9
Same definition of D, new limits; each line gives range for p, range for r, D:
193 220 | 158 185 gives -0.1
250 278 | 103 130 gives 0.3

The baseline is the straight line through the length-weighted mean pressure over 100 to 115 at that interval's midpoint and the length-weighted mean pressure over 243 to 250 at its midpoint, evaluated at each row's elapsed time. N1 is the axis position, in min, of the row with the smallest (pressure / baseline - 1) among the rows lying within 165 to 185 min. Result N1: 179.0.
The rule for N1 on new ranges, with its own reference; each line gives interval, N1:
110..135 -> 111.5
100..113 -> 101.5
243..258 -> 254.0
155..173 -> 166.5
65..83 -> 81.5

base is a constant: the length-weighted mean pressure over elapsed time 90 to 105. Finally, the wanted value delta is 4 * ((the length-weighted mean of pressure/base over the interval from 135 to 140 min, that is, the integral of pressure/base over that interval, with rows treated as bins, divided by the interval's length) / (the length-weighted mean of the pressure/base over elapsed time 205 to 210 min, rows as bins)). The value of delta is 3.97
